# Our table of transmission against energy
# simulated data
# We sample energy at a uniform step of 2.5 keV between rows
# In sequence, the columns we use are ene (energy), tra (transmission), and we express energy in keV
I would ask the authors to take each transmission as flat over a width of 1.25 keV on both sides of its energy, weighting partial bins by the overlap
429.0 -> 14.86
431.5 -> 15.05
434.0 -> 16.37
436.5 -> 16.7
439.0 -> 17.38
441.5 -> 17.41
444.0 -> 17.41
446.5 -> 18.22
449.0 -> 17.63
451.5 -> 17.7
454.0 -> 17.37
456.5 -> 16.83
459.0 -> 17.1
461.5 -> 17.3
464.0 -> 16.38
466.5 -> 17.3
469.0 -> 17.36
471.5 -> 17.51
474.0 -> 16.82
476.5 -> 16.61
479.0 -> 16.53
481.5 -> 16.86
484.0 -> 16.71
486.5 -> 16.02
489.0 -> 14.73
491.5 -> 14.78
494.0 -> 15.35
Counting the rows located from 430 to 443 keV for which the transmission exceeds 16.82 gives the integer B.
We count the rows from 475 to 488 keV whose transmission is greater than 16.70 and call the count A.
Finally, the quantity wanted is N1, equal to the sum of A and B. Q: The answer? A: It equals 4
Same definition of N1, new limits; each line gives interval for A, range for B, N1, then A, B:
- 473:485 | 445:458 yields 8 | 3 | 5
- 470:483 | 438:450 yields 8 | 3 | 5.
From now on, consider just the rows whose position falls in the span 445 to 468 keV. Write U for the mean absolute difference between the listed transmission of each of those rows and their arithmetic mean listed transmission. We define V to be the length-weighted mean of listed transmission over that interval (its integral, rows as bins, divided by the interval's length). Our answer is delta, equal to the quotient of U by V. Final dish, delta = 0.021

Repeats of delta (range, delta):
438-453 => 0.013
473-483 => 0.008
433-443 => 0.025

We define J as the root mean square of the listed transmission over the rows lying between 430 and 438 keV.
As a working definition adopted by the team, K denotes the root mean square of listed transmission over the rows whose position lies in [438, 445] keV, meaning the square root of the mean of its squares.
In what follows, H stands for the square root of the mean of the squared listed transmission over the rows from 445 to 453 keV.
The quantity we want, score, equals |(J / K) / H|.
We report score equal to 0.0517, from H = 17.9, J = 16.1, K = 17.4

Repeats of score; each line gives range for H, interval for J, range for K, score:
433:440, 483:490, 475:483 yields 0.0565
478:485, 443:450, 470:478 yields 0.0626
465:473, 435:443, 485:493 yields 0.0650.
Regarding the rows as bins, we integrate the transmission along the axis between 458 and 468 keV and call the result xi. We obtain 170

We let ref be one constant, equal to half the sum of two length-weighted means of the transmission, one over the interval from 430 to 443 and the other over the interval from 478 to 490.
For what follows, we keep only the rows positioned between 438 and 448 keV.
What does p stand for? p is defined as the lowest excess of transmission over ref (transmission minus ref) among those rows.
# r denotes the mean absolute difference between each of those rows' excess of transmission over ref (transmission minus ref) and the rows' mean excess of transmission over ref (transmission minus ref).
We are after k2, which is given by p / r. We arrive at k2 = 3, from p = 1.0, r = 0.31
